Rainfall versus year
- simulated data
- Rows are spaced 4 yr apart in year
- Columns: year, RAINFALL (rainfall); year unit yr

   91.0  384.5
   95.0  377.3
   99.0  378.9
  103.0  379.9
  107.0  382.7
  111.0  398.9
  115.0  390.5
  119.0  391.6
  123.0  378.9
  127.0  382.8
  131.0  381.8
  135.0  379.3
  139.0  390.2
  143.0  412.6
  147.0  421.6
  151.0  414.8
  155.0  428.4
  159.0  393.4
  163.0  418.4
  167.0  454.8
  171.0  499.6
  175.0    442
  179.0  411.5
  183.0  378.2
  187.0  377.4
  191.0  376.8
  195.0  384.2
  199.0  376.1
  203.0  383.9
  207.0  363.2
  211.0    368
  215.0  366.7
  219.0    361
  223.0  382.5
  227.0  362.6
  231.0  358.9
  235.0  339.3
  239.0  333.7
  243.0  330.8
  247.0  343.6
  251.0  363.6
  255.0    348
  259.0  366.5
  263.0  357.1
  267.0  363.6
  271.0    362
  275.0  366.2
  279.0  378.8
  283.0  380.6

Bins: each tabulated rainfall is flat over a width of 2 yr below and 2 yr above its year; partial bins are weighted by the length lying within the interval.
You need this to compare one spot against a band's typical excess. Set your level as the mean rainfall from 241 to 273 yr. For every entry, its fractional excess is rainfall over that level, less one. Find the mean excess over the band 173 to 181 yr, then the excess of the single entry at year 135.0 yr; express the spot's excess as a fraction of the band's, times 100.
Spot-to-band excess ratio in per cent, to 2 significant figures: 34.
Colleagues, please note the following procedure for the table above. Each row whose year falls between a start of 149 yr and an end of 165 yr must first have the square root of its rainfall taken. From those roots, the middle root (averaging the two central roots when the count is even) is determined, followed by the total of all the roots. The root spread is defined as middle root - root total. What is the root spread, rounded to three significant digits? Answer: -60.9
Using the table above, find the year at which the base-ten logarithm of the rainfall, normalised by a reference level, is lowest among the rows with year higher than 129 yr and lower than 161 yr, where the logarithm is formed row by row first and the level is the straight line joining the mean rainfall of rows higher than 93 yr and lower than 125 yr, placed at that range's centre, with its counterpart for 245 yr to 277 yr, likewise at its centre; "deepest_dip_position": 135.0 yr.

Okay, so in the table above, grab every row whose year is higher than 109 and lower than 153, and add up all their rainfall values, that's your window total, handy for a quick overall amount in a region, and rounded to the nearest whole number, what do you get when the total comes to 4343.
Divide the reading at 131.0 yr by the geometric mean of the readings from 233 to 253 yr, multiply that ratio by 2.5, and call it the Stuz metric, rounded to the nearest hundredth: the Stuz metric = 2.79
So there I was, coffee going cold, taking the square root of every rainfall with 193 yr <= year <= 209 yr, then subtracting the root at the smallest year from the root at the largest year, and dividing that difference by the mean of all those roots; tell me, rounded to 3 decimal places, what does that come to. -0.028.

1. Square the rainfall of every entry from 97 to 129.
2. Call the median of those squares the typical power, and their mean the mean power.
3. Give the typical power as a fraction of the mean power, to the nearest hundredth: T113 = 0.99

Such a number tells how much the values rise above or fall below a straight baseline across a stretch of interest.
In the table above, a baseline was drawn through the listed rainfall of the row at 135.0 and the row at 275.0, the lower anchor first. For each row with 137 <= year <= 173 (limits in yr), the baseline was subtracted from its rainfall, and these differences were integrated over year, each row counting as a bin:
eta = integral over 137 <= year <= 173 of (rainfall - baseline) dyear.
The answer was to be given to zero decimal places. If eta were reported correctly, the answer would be 1748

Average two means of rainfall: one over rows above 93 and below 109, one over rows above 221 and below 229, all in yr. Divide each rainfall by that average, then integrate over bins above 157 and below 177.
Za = 23 yr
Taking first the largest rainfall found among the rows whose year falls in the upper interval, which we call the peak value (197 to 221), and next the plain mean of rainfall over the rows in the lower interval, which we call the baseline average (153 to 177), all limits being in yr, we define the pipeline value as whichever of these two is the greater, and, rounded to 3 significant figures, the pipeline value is 439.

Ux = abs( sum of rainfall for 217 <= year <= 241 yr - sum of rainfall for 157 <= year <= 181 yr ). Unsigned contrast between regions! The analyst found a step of 482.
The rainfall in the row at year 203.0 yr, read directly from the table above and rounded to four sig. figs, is 383.9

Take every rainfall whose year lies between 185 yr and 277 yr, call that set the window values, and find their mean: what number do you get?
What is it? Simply 362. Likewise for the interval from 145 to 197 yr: 415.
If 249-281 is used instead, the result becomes 363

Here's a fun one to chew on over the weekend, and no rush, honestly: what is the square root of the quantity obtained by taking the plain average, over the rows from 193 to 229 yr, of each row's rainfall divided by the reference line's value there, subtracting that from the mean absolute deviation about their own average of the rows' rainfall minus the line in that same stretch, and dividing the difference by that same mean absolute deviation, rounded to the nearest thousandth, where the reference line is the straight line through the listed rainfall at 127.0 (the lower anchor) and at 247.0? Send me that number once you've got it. 0.920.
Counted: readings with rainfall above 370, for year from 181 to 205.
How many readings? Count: 6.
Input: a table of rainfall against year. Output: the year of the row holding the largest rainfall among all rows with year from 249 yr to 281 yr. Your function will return 279.0 yr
